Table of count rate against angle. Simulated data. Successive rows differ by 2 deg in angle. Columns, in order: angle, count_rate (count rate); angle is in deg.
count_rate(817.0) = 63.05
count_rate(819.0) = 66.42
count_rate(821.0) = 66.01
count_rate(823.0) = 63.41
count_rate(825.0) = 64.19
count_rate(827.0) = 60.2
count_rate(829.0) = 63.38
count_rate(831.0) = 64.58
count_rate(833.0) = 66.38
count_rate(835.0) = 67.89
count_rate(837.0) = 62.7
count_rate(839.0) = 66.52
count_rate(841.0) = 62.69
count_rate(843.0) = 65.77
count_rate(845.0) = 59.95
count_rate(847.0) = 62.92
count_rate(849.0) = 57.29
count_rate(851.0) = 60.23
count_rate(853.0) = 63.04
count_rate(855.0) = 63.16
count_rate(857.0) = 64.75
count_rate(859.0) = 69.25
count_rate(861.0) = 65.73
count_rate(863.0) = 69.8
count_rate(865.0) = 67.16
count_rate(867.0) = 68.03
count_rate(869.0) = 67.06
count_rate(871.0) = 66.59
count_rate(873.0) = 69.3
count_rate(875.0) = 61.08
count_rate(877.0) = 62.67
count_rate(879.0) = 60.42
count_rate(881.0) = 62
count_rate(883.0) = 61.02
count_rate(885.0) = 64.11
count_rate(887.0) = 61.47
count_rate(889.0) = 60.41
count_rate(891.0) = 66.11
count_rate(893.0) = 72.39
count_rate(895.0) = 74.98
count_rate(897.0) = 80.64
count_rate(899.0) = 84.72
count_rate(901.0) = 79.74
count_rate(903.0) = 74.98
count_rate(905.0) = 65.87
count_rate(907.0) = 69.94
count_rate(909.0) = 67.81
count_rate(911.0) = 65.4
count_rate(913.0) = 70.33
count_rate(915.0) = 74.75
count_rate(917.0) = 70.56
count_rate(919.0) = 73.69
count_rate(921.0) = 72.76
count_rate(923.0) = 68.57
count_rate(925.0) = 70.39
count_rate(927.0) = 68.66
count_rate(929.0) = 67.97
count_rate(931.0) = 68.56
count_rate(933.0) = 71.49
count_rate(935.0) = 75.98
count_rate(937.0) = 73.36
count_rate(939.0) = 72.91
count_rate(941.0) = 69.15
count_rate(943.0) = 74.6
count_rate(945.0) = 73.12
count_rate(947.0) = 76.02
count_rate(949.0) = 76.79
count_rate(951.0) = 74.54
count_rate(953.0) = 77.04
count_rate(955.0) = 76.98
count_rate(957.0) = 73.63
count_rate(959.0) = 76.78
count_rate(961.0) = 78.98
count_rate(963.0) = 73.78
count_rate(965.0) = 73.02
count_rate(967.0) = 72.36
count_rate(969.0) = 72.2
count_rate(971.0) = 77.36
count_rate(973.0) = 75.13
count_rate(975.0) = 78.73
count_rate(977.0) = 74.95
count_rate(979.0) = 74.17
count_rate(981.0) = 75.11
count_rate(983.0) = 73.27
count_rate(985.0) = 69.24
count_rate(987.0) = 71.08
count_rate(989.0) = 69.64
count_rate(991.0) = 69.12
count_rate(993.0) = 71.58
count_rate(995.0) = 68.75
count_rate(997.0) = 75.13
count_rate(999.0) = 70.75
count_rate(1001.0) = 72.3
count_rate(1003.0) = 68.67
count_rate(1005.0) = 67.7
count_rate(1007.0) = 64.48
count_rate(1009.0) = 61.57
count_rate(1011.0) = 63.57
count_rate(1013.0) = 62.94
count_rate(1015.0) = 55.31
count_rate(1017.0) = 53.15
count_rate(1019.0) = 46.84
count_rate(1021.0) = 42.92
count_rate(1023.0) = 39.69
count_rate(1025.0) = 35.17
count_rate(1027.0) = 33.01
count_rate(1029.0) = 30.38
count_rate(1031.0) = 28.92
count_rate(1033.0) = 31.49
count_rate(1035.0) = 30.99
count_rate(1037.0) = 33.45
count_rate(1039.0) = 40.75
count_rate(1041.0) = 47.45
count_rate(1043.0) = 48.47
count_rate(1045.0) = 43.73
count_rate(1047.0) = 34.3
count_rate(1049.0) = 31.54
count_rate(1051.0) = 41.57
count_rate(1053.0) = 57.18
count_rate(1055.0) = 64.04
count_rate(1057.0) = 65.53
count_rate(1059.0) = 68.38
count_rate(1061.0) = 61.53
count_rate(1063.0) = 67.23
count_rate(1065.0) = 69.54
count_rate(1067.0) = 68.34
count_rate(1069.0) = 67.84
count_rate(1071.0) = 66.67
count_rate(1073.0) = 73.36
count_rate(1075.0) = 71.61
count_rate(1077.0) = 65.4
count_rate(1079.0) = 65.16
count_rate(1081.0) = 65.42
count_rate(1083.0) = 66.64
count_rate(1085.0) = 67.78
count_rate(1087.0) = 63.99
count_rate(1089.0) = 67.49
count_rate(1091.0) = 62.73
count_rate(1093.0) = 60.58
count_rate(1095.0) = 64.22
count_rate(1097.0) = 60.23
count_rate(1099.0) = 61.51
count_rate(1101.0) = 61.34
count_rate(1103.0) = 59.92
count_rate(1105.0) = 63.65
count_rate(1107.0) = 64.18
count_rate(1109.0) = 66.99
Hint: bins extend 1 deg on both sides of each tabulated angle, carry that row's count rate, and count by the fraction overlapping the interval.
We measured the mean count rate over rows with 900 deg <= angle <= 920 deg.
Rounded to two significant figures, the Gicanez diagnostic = 71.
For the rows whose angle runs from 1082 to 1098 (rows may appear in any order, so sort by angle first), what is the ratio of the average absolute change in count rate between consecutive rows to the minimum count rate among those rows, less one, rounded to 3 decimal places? -0.946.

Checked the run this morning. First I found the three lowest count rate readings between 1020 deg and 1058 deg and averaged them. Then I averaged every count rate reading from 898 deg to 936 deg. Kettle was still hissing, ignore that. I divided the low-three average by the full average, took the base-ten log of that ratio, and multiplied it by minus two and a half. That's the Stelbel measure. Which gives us 0.94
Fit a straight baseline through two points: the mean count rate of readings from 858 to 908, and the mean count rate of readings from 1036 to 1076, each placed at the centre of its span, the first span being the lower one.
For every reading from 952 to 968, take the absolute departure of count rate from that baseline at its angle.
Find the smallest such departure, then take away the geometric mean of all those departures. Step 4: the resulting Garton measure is -2.3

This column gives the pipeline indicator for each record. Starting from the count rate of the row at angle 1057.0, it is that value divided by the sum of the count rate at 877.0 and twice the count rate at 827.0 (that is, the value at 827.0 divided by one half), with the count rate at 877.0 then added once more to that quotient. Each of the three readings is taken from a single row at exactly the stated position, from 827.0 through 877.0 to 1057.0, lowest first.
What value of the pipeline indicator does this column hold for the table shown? 63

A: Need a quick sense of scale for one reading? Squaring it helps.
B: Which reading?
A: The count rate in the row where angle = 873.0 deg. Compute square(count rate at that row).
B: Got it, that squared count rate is 4802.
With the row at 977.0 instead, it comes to 5618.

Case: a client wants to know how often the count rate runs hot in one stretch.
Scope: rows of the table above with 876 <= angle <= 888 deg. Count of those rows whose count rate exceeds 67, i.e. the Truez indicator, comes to 0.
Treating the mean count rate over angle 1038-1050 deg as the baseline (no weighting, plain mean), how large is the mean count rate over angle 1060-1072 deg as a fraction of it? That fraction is 1.6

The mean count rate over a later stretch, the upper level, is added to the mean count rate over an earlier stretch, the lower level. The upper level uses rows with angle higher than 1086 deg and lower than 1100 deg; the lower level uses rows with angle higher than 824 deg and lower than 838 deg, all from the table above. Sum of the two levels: 127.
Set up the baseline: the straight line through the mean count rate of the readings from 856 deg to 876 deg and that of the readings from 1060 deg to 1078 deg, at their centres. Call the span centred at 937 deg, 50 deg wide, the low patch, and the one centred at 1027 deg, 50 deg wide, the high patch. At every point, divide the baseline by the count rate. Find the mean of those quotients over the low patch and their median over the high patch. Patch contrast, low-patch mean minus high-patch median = -0.7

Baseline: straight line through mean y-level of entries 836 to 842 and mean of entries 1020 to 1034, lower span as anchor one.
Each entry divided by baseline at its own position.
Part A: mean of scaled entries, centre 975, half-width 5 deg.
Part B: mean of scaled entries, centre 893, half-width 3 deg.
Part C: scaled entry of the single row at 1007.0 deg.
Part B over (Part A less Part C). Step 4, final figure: 18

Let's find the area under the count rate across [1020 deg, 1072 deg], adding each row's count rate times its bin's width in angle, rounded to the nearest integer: 2500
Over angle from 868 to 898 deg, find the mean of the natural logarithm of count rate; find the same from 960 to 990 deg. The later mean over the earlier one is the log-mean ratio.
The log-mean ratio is 1.028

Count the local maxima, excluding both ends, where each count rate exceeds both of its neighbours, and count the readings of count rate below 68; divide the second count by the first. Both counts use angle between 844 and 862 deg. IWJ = 4.0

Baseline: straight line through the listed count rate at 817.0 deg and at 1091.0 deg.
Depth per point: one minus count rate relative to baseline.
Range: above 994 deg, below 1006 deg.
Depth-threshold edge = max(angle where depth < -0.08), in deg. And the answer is 1003.0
